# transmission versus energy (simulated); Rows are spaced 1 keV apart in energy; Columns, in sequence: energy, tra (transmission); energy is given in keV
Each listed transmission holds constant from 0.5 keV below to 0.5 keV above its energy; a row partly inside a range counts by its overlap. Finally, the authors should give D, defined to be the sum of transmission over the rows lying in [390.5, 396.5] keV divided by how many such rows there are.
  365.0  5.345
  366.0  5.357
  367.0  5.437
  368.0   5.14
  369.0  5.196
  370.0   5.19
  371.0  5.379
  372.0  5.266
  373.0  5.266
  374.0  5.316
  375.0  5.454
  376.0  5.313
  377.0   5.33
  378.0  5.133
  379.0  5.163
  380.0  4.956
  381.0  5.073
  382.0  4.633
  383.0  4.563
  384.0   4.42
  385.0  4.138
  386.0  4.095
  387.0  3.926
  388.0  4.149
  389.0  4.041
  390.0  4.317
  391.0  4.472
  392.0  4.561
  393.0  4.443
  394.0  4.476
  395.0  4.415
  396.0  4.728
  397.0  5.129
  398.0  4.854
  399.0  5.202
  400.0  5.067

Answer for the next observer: 4.52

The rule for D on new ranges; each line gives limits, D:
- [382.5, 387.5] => 4.23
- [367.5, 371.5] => 5.23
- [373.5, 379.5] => 5.28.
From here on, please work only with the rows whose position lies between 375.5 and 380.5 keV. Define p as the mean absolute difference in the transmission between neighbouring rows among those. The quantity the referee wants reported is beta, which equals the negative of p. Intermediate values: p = 0.11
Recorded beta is -0.11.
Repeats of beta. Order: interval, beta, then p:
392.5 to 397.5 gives -0.20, 0.20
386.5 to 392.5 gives -0.17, 0.17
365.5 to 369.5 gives -0.14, 0.14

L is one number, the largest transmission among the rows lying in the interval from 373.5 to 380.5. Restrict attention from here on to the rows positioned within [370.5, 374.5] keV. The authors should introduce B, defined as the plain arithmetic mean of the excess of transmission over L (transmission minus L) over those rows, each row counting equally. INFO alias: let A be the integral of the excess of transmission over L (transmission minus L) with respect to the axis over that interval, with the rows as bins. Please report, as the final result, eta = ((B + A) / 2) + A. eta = -1.0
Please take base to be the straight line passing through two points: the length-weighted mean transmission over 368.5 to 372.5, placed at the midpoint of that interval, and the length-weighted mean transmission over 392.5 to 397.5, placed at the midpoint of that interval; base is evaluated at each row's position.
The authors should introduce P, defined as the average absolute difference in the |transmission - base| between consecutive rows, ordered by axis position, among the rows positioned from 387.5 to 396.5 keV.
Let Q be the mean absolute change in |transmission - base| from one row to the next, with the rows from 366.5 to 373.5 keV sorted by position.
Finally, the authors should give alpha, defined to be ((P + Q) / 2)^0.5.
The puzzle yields 0.30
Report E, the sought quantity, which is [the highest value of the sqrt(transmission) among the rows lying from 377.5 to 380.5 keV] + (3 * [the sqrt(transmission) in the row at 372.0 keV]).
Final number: 9.2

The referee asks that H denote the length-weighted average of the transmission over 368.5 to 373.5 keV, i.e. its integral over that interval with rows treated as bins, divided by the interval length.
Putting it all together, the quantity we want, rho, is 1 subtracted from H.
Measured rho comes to 4.3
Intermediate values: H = 5.3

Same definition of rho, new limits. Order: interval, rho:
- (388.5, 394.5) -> 3.4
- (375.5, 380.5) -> 4.2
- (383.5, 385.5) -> 3.3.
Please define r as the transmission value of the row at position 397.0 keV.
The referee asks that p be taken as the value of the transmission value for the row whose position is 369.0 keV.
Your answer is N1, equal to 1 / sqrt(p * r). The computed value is 0.194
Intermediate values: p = 5.196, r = 5.129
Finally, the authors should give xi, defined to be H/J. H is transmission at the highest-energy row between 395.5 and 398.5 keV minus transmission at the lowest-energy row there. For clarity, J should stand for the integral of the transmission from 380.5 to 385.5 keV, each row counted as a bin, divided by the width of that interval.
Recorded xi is 0.03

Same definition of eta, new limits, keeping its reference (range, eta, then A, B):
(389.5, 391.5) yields -3.7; -2.1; -1.1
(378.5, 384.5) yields -6.2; -3.9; -0.7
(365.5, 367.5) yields -0.2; -0.1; -0.1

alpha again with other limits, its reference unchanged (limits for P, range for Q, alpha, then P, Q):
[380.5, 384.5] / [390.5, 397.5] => 0.37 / 0.14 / 0.14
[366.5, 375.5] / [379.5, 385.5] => 0.33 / 0.07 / 0.14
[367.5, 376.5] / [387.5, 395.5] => 0.32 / 0.08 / 0.12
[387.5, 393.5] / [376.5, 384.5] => 0.36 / 0.15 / 0.10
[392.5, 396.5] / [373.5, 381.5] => 0.28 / 0.07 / 0.09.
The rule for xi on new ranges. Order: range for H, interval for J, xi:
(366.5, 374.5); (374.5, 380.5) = -0.02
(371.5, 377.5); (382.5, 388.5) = 0.02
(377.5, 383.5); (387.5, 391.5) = -0.13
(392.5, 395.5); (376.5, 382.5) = -0.01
